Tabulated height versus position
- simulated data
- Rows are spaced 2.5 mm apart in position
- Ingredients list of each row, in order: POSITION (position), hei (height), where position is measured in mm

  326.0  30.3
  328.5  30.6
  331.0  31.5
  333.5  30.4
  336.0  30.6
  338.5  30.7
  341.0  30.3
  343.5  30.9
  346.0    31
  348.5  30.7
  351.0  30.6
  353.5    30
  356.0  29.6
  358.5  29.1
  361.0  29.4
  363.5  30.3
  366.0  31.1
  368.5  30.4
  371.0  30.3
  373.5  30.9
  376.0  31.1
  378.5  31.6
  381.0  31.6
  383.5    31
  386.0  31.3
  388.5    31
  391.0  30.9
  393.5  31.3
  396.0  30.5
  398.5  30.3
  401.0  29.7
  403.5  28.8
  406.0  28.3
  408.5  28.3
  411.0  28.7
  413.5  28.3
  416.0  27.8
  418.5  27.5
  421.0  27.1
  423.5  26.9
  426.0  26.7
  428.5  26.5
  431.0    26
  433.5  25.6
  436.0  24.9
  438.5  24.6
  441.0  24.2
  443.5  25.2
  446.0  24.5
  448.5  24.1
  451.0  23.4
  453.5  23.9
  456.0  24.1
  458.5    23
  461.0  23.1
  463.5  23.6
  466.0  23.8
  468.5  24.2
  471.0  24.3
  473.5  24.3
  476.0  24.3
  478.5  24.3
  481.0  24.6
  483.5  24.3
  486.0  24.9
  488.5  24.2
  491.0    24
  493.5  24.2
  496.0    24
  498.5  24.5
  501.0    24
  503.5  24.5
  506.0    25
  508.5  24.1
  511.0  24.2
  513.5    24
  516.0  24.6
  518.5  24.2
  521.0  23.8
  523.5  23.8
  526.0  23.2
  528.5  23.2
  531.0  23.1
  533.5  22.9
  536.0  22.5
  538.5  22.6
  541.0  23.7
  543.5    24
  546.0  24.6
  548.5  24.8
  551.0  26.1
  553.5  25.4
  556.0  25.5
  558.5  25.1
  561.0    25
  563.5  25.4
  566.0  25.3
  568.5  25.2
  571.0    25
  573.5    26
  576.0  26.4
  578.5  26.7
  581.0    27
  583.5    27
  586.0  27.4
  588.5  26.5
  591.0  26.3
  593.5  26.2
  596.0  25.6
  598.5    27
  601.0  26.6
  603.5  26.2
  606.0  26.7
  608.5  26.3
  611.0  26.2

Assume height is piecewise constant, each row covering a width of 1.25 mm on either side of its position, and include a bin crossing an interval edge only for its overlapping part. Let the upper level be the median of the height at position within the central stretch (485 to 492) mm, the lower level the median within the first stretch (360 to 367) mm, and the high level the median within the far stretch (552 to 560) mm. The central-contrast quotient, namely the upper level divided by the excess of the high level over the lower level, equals -4.9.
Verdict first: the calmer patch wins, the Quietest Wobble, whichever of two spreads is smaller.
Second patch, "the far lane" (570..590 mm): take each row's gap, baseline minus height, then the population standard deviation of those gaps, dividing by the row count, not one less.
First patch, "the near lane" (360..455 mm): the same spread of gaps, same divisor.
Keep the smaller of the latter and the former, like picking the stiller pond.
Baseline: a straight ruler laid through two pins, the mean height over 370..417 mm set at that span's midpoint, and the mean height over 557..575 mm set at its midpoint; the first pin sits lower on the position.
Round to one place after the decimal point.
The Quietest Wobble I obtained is 0.8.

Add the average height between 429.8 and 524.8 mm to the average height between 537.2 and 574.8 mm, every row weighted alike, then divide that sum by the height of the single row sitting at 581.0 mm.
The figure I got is 1.82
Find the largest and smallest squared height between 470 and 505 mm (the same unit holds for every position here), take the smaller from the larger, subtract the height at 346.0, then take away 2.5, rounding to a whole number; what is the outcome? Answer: 11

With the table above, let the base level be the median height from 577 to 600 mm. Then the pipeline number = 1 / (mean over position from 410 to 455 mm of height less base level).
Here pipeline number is -1.2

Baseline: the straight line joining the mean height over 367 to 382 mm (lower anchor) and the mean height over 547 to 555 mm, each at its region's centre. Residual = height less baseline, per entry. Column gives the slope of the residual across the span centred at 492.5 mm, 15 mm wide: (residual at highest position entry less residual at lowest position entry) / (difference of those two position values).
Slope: 0.00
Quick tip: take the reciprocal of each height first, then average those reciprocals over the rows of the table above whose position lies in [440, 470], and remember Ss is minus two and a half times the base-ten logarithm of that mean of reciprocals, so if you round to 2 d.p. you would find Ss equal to 3.45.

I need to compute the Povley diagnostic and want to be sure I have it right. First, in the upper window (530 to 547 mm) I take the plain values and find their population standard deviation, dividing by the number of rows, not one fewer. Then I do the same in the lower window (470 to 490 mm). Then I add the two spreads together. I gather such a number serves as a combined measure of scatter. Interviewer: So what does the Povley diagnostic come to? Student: 0.94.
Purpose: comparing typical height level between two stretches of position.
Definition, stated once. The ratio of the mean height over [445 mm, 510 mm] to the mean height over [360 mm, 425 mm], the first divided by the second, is 0.81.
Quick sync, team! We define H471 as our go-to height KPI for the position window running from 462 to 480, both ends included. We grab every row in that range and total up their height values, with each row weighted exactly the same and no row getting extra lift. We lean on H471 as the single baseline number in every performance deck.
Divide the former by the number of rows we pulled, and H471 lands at 24.1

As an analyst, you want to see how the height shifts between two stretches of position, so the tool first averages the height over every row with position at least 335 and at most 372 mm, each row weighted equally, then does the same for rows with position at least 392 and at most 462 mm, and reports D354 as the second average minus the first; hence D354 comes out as -3.8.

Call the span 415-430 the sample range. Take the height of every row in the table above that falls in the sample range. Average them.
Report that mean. 27.1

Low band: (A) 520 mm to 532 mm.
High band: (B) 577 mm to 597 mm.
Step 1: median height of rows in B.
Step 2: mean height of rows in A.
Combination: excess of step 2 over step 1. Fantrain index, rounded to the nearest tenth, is -3.2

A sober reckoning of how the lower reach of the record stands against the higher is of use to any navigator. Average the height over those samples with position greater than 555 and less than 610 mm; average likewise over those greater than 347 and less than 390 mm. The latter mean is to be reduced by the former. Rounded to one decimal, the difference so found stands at 4.5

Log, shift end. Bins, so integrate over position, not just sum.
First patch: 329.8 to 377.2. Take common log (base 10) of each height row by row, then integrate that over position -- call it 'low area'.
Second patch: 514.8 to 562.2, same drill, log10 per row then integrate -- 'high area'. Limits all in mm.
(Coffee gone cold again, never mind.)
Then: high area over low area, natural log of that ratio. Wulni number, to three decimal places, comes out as -0.071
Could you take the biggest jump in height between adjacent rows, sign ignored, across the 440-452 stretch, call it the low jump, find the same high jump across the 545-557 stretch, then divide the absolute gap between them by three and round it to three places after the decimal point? 0.100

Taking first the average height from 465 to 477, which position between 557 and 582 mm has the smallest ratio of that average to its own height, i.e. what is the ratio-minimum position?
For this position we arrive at 581.0 mm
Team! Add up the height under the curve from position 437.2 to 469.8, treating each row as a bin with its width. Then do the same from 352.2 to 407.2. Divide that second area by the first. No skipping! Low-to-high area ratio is 2.14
